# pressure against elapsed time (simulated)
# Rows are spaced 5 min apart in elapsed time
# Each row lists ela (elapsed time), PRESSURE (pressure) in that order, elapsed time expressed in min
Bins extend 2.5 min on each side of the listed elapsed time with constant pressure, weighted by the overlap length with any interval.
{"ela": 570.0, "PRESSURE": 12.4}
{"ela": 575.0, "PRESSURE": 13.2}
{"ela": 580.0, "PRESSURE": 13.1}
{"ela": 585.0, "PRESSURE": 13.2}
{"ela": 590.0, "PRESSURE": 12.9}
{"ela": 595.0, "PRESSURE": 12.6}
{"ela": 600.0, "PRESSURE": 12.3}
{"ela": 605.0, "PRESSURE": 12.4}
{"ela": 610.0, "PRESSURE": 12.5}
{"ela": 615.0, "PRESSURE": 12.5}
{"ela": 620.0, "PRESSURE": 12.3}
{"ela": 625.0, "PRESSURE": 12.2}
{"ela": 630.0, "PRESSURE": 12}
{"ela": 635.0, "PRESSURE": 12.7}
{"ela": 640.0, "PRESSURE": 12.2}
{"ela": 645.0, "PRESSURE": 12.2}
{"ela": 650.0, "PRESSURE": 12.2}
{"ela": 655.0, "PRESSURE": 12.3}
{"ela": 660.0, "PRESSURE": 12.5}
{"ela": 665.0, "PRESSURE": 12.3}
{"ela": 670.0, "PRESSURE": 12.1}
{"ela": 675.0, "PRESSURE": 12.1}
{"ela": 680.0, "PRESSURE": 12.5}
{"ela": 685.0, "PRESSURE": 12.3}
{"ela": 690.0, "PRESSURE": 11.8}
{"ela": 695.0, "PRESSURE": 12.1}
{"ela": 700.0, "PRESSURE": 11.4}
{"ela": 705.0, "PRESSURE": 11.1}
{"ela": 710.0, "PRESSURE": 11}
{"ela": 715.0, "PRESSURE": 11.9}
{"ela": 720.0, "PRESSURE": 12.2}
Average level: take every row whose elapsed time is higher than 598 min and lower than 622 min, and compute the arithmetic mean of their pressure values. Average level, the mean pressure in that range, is 12.4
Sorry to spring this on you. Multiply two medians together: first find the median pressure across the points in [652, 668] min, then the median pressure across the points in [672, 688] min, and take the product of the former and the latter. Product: 151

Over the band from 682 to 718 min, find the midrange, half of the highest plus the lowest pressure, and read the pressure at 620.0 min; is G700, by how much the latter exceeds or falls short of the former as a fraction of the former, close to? 0.06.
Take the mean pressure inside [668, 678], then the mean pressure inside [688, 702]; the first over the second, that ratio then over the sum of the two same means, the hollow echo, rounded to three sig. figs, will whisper 0.0431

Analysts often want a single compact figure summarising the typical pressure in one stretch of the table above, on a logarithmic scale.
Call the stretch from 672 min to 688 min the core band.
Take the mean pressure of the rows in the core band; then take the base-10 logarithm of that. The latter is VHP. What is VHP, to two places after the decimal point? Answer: 1.09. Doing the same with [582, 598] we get 1.11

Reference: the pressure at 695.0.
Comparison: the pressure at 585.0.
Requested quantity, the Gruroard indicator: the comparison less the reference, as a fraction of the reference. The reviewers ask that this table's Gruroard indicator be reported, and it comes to 0.091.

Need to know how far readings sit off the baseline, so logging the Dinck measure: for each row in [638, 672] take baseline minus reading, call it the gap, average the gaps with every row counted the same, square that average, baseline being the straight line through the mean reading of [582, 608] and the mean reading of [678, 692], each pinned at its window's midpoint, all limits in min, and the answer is 0.011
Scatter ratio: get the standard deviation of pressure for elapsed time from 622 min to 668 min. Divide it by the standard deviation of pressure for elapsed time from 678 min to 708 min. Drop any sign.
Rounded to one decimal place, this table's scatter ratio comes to 0.4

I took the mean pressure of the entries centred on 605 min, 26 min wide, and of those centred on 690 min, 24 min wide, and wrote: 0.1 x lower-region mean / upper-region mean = 0.104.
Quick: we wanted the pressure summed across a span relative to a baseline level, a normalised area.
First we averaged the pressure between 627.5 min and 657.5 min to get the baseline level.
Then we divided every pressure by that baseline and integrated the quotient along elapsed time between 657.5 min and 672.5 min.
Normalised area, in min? 15.0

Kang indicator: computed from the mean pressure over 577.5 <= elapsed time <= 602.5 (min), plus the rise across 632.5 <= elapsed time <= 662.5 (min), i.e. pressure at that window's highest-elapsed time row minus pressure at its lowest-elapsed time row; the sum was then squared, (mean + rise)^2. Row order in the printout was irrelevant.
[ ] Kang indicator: 159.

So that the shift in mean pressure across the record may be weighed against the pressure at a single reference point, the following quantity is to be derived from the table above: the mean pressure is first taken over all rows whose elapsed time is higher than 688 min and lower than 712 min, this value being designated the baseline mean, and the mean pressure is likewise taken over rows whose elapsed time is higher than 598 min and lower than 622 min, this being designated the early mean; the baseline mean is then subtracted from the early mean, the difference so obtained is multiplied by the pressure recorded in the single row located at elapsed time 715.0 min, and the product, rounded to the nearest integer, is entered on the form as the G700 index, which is 11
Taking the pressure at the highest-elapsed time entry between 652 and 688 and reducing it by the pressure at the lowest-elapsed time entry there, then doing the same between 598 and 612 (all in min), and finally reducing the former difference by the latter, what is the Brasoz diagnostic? -0.20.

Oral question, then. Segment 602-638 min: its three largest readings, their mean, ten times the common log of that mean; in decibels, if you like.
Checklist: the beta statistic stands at 11.0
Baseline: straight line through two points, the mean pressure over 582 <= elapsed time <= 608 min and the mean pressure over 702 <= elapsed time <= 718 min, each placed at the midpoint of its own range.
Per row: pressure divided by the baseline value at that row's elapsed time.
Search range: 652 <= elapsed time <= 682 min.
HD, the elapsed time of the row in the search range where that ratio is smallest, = 670.0 min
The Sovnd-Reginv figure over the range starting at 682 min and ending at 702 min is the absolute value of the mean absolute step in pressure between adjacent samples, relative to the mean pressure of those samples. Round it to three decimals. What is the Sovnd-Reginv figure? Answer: 0.042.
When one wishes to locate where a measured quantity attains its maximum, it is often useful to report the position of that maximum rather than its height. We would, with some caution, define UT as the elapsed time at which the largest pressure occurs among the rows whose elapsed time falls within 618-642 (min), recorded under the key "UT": 635.0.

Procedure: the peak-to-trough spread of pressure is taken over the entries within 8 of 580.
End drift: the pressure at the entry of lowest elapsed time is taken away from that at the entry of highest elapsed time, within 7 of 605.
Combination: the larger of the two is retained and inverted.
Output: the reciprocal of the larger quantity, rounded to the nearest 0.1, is 5.0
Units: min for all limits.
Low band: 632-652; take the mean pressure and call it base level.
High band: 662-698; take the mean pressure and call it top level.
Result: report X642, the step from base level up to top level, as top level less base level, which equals -0.15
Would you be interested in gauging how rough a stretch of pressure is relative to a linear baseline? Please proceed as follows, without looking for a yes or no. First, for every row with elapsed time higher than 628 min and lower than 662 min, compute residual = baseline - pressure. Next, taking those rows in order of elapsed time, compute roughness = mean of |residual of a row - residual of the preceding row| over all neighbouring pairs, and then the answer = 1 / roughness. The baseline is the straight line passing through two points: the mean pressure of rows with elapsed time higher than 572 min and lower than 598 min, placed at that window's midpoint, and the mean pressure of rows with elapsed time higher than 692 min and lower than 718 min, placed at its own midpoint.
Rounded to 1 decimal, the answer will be 3.4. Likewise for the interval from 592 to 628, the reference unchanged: 7.5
